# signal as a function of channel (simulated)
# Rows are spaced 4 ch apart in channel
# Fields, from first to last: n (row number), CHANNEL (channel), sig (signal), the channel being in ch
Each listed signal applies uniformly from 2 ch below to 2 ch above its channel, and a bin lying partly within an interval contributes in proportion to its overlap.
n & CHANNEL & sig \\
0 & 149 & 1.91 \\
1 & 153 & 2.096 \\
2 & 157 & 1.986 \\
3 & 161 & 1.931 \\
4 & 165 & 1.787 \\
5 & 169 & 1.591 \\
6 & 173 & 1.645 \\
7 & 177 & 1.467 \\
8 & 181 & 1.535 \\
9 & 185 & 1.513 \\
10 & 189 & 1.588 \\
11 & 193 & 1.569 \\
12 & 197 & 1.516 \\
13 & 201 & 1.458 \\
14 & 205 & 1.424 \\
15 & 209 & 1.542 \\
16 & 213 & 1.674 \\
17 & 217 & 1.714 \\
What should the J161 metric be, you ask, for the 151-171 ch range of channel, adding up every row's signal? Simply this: 9.39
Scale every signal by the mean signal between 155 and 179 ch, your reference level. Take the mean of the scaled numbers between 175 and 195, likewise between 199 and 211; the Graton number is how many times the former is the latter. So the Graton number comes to 1.04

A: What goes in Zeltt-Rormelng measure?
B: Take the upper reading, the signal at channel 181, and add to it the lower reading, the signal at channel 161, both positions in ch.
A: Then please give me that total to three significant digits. 3.47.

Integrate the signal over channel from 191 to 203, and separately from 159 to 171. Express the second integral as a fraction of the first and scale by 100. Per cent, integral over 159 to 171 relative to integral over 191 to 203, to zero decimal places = 117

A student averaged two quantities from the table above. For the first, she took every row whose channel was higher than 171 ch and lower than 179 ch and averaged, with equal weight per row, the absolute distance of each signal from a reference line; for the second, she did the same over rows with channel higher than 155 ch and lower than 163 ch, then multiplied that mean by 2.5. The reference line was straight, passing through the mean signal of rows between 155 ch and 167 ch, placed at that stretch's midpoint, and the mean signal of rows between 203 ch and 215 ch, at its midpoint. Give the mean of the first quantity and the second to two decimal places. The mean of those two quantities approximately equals 0.17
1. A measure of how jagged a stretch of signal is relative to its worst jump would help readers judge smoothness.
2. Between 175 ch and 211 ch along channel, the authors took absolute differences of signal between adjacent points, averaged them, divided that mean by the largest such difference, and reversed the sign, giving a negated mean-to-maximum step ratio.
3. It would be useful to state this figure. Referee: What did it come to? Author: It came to -0.474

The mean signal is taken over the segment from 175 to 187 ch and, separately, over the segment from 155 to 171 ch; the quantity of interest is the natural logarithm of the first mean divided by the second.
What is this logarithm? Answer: -0.19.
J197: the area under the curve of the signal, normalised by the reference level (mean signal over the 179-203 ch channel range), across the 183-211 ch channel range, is 27.7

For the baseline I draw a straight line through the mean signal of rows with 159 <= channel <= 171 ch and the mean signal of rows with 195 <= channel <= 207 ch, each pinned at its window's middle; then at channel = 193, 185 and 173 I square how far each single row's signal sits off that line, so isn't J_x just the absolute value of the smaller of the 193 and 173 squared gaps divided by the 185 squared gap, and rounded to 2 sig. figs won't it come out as 0.16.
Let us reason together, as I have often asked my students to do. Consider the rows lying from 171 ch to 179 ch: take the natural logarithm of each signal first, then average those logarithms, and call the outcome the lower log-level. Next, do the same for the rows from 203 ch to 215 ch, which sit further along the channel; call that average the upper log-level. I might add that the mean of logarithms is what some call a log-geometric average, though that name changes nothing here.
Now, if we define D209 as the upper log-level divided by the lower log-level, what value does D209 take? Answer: 0.985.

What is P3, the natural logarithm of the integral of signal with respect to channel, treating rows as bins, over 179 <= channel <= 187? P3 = 2.5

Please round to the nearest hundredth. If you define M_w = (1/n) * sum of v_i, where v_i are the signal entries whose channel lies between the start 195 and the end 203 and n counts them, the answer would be 1.49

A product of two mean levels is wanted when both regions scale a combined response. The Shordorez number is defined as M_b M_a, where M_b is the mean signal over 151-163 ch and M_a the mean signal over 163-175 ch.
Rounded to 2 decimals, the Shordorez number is 3.36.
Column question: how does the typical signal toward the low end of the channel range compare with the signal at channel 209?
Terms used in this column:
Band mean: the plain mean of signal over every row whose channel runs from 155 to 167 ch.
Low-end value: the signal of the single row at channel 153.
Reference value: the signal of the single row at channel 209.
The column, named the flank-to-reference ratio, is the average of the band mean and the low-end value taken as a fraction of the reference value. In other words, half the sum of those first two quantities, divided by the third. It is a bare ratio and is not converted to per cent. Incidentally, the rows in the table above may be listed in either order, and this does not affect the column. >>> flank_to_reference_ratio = 1.30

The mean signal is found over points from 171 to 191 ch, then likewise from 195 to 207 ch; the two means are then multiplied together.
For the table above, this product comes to 2.27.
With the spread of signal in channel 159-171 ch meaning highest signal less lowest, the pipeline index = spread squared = 0.116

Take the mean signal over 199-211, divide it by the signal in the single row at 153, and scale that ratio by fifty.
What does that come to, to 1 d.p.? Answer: 35.2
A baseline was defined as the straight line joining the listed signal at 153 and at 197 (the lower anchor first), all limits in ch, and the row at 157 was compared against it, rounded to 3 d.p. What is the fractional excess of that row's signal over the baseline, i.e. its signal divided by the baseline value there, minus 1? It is -0.028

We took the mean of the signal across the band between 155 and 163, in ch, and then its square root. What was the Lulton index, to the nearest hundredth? 1.40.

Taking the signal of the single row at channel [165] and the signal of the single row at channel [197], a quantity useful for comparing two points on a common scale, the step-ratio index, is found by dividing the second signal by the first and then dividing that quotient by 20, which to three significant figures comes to 0.0424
